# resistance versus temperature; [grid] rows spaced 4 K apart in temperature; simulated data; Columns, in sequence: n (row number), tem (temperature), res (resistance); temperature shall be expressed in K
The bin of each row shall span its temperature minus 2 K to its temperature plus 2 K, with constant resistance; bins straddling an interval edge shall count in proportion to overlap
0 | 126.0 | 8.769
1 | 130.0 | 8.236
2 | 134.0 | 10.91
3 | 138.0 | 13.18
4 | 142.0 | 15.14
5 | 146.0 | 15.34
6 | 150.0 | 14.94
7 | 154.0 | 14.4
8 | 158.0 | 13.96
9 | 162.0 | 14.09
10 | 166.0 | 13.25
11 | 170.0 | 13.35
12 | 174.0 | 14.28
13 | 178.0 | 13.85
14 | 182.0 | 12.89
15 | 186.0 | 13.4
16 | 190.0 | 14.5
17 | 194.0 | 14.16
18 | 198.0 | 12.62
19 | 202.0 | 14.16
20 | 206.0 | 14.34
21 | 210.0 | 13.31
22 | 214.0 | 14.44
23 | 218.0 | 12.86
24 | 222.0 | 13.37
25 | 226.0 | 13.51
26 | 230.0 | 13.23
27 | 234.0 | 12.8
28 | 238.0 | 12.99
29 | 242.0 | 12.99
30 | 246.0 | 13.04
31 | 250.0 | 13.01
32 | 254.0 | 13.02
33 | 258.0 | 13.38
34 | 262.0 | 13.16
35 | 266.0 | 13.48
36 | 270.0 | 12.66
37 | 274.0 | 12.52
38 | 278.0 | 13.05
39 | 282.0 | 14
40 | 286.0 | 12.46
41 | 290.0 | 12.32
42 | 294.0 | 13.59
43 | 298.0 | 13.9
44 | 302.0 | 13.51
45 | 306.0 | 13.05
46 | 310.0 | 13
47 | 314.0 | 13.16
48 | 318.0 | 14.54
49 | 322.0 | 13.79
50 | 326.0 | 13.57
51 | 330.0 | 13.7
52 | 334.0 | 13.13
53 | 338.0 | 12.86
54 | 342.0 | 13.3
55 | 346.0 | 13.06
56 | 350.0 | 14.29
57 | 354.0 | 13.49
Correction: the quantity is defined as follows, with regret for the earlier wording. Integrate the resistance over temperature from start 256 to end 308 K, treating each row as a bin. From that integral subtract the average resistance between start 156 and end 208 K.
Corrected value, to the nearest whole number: 671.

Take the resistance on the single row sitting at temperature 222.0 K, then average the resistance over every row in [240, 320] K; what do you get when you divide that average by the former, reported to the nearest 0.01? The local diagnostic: 0.99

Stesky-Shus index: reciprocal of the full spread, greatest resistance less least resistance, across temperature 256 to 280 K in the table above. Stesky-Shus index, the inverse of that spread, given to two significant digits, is 1.0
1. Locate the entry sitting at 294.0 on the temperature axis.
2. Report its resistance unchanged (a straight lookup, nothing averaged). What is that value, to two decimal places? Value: 13.59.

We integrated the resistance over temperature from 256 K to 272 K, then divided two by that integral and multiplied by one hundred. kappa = 0.949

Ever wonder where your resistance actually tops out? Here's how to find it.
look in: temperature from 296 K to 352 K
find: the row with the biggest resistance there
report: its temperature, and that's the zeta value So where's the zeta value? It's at 318.0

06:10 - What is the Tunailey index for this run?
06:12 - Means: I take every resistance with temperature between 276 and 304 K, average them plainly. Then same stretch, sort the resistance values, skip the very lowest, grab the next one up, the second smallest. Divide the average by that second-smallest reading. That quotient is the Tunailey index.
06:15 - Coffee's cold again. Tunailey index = 1.06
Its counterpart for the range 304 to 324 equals 1.04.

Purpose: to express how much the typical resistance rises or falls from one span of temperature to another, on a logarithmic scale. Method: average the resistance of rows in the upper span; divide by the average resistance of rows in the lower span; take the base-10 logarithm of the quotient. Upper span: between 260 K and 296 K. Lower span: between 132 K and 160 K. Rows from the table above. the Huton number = -0.031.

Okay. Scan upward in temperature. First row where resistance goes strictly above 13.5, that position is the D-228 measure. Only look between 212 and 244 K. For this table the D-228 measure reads 214.0 K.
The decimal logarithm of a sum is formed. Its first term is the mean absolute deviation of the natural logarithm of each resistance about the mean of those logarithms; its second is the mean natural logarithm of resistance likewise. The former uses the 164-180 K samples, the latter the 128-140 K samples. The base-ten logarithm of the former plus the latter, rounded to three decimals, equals 0.378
